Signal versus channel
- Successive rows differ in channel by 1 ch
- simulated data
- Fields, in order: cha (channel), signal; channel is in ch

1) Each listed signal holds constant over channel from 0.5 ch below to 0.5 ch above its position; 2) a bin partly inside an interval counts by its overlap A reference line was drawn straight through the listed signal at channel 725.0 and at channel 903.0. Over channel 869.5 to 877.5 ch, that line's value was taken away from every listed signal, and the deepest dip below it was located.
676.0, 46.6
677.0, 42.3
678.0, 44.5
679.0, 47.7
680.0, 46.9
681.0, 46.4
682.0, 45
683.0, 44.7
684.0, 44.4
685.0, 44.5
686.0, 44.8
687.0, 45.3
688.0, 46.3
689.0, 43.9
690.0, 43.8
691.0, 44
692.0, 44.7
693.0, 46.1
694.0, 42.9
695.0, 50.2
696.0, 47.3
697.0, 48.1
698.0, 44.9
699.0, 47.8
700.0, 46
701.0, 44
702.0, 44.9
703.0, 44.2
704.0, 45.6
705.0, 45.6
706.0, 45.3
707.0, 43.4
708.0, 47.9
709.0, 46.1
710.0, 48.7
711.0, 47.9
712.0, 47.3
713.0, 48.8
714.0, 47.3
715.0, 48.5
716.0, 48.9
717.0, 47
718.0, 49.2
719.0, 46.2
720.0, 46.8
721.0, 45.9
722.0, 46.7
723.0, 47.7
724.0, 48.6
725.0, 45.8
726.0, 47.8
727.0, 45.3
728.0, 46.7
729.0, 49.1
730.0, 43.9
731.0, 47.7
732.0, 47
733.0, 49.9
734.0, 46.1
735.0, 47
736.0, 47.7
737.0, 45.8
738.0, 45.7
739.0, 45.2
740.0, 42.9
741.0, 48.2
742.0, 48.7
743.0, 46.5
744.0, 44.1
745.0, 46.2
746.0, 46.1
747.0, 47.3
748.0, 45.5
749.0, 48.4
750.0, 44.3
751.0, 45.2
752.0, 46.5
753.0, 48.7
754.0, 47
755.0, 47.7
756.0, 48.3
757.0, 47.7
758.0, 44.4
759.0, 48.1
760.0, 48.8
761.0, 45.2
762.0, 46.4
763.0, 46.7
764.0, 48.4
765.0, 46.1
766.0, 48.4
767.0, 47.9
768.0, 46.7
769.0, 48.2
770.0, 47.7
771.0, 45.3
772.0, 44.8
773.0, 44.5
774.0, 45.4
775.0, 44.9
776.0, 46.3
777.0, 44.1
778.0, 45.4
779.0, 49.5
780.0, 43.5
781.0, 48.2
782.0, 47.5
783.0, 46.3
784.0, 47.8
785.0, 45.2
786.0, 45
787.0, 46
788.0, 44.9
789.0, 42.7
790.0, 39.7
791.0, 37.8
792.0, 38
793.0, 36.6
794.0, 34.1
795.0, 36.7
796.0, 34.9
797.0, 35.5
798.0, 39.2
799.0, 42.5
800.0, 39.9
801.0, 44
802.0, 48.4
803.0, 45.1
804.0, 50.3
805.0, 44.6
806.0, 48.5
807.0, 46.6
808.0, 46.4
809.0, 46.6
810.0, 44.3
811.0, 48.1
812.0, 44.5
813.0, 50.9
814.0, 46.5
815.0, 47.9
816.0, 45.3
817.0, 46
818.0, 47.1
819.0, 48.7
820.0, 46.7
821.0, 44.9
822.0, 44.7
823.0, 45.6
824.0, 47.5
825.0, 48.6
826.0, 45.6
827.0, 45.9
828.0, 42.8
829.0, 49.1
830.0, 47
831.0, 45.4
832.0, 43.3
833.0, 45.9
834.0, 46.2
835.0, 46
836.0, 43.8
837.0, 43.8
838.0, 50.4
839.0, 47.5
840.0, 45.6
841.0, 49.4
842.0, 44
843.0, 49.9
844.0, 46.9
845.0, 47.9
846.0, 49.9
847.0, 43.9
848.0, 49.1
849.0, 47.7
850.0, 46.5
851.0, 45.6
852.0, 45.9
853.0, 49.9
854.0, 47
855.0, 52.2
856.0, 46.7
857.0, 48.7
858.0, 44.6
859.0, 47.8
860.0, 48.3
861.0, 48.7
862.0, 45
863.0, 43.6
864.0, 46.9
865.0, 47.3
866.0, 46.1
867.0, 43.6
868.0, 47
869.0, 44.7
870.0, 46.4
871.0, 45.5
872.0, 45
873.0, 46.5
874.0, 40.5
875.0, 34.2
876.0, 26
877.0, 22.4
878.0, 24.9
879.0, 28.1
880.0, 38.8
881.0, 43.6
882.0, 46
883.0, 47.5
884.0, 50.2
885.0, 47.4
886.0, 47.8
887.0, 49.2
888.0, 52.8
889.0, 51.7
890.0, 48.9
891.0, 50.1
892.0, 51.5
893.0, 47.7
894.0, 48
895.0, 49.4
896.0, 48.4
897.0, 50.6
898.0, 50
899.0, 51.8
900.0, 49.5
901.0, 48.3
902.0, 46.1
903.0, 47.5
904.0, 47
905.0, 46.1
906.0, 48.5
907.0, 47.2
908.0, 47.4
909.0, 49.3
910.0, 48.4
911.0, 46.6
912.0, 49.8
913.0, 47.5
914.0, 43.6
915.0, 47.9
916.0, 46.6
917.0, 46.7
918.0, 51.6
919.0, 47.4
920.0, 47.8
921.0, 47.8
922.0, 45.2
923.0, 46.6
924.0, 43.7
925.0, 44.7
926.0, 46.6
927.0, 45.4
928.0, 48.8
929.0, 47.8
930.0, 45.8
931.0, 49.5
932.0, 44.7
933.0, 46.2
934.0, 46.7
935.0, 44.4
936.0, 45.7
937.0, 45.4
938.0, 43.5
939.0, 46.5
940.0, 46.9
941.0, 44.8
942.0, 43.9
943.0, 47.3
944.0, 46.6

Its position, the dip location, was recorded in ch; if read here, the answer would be 877.0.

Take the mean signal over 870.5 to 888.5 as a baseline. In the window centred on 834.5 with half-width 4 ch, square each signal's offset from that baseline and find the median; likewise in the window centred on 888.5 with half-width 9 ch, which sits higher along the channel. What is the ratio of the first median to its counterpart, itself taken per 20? 0.019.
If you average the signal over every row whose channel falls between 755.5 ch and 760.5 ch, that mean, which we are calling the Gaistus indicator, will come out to 47.5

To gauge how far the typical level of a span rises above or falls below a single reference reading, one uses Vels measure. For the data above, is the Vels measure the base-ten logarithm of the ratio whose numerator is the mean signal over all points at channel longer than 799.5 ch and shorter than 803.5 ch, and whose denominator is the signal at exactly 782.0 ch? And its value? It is -0.03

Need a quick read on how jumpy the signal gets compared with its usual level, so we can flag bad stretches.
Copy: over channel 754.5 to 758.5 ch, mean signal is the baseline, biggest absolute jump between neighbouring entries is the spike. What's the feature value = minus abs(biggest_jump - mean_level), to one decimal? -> -43.7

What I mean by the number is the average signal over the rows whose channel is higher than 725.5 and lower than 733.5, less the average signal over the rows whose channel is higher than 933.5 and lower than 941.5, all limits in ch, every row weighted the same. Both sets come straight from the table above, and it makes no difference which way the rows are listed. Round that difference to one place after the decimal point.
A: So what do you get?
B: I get 1.7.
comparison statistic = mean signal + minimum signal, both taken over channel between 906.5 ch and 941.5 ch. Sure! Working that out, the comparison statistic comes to 90.2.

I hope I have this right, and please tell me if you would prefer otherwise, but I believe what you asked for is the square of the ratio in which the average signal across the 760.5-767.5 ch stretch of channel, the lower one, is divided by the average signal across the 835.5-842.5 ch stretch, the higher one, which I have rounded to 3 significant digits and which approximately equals 1.03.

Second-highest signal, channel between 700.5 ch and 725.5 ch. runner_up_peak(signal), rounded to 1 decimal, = 48.9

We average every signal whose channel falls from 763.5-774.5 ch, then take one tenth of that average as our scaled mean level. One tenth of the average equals 4.67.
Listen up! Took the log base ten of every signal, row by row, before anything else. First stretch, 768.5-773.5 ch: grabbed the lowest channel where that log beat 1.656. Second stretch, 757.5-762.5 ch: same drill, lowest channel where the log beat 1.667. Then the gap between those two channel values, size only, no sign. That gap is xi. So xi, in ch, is 10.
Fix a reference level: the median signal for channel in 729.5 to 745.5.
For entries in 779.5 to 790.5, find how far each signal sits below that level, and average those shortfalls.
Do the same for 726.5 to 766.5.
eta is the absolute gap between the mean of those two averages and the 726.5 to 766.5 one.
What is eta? 0.8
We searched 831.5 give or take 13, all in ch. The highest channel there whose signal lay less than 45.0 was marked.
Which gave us 842.0 ch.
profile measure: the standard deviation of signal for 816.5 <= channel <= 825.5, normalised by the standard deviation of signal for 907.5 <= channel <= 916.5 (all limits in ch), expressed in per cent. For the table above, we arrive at 81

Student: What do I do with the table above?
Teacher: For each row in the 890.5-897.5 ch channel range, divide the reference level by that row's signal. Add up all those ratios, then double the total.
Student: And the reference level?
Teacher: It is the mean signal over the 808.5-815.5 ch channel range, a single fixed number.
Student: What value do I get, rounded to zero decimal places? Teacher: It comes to 13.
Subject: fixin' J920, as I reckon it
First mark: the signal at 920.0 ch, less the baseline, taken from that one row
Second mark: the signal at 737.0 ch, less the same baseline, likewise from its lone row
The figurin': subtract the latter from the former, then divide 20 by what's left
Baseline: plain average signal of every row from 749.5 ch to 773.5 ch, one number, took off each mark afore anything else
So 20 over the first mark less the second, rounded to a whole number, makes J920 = 10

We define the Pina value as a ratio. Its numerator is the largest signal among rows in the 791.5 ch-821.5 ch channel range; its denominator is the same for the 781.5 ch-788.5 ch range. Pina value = 1.06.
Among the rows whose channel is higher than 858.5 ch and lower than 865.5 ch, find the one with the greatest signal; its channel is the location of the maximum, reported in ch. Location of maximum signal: 861.0 ch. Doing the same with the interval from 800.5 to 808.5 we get 804.0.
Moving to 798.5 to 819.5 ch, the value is 813.0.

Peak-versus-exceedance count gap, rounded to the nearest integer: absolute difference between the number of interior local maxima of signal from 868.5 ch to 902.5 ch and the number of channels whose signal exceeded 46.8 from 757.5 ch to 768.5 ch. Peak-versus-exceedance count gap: 3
